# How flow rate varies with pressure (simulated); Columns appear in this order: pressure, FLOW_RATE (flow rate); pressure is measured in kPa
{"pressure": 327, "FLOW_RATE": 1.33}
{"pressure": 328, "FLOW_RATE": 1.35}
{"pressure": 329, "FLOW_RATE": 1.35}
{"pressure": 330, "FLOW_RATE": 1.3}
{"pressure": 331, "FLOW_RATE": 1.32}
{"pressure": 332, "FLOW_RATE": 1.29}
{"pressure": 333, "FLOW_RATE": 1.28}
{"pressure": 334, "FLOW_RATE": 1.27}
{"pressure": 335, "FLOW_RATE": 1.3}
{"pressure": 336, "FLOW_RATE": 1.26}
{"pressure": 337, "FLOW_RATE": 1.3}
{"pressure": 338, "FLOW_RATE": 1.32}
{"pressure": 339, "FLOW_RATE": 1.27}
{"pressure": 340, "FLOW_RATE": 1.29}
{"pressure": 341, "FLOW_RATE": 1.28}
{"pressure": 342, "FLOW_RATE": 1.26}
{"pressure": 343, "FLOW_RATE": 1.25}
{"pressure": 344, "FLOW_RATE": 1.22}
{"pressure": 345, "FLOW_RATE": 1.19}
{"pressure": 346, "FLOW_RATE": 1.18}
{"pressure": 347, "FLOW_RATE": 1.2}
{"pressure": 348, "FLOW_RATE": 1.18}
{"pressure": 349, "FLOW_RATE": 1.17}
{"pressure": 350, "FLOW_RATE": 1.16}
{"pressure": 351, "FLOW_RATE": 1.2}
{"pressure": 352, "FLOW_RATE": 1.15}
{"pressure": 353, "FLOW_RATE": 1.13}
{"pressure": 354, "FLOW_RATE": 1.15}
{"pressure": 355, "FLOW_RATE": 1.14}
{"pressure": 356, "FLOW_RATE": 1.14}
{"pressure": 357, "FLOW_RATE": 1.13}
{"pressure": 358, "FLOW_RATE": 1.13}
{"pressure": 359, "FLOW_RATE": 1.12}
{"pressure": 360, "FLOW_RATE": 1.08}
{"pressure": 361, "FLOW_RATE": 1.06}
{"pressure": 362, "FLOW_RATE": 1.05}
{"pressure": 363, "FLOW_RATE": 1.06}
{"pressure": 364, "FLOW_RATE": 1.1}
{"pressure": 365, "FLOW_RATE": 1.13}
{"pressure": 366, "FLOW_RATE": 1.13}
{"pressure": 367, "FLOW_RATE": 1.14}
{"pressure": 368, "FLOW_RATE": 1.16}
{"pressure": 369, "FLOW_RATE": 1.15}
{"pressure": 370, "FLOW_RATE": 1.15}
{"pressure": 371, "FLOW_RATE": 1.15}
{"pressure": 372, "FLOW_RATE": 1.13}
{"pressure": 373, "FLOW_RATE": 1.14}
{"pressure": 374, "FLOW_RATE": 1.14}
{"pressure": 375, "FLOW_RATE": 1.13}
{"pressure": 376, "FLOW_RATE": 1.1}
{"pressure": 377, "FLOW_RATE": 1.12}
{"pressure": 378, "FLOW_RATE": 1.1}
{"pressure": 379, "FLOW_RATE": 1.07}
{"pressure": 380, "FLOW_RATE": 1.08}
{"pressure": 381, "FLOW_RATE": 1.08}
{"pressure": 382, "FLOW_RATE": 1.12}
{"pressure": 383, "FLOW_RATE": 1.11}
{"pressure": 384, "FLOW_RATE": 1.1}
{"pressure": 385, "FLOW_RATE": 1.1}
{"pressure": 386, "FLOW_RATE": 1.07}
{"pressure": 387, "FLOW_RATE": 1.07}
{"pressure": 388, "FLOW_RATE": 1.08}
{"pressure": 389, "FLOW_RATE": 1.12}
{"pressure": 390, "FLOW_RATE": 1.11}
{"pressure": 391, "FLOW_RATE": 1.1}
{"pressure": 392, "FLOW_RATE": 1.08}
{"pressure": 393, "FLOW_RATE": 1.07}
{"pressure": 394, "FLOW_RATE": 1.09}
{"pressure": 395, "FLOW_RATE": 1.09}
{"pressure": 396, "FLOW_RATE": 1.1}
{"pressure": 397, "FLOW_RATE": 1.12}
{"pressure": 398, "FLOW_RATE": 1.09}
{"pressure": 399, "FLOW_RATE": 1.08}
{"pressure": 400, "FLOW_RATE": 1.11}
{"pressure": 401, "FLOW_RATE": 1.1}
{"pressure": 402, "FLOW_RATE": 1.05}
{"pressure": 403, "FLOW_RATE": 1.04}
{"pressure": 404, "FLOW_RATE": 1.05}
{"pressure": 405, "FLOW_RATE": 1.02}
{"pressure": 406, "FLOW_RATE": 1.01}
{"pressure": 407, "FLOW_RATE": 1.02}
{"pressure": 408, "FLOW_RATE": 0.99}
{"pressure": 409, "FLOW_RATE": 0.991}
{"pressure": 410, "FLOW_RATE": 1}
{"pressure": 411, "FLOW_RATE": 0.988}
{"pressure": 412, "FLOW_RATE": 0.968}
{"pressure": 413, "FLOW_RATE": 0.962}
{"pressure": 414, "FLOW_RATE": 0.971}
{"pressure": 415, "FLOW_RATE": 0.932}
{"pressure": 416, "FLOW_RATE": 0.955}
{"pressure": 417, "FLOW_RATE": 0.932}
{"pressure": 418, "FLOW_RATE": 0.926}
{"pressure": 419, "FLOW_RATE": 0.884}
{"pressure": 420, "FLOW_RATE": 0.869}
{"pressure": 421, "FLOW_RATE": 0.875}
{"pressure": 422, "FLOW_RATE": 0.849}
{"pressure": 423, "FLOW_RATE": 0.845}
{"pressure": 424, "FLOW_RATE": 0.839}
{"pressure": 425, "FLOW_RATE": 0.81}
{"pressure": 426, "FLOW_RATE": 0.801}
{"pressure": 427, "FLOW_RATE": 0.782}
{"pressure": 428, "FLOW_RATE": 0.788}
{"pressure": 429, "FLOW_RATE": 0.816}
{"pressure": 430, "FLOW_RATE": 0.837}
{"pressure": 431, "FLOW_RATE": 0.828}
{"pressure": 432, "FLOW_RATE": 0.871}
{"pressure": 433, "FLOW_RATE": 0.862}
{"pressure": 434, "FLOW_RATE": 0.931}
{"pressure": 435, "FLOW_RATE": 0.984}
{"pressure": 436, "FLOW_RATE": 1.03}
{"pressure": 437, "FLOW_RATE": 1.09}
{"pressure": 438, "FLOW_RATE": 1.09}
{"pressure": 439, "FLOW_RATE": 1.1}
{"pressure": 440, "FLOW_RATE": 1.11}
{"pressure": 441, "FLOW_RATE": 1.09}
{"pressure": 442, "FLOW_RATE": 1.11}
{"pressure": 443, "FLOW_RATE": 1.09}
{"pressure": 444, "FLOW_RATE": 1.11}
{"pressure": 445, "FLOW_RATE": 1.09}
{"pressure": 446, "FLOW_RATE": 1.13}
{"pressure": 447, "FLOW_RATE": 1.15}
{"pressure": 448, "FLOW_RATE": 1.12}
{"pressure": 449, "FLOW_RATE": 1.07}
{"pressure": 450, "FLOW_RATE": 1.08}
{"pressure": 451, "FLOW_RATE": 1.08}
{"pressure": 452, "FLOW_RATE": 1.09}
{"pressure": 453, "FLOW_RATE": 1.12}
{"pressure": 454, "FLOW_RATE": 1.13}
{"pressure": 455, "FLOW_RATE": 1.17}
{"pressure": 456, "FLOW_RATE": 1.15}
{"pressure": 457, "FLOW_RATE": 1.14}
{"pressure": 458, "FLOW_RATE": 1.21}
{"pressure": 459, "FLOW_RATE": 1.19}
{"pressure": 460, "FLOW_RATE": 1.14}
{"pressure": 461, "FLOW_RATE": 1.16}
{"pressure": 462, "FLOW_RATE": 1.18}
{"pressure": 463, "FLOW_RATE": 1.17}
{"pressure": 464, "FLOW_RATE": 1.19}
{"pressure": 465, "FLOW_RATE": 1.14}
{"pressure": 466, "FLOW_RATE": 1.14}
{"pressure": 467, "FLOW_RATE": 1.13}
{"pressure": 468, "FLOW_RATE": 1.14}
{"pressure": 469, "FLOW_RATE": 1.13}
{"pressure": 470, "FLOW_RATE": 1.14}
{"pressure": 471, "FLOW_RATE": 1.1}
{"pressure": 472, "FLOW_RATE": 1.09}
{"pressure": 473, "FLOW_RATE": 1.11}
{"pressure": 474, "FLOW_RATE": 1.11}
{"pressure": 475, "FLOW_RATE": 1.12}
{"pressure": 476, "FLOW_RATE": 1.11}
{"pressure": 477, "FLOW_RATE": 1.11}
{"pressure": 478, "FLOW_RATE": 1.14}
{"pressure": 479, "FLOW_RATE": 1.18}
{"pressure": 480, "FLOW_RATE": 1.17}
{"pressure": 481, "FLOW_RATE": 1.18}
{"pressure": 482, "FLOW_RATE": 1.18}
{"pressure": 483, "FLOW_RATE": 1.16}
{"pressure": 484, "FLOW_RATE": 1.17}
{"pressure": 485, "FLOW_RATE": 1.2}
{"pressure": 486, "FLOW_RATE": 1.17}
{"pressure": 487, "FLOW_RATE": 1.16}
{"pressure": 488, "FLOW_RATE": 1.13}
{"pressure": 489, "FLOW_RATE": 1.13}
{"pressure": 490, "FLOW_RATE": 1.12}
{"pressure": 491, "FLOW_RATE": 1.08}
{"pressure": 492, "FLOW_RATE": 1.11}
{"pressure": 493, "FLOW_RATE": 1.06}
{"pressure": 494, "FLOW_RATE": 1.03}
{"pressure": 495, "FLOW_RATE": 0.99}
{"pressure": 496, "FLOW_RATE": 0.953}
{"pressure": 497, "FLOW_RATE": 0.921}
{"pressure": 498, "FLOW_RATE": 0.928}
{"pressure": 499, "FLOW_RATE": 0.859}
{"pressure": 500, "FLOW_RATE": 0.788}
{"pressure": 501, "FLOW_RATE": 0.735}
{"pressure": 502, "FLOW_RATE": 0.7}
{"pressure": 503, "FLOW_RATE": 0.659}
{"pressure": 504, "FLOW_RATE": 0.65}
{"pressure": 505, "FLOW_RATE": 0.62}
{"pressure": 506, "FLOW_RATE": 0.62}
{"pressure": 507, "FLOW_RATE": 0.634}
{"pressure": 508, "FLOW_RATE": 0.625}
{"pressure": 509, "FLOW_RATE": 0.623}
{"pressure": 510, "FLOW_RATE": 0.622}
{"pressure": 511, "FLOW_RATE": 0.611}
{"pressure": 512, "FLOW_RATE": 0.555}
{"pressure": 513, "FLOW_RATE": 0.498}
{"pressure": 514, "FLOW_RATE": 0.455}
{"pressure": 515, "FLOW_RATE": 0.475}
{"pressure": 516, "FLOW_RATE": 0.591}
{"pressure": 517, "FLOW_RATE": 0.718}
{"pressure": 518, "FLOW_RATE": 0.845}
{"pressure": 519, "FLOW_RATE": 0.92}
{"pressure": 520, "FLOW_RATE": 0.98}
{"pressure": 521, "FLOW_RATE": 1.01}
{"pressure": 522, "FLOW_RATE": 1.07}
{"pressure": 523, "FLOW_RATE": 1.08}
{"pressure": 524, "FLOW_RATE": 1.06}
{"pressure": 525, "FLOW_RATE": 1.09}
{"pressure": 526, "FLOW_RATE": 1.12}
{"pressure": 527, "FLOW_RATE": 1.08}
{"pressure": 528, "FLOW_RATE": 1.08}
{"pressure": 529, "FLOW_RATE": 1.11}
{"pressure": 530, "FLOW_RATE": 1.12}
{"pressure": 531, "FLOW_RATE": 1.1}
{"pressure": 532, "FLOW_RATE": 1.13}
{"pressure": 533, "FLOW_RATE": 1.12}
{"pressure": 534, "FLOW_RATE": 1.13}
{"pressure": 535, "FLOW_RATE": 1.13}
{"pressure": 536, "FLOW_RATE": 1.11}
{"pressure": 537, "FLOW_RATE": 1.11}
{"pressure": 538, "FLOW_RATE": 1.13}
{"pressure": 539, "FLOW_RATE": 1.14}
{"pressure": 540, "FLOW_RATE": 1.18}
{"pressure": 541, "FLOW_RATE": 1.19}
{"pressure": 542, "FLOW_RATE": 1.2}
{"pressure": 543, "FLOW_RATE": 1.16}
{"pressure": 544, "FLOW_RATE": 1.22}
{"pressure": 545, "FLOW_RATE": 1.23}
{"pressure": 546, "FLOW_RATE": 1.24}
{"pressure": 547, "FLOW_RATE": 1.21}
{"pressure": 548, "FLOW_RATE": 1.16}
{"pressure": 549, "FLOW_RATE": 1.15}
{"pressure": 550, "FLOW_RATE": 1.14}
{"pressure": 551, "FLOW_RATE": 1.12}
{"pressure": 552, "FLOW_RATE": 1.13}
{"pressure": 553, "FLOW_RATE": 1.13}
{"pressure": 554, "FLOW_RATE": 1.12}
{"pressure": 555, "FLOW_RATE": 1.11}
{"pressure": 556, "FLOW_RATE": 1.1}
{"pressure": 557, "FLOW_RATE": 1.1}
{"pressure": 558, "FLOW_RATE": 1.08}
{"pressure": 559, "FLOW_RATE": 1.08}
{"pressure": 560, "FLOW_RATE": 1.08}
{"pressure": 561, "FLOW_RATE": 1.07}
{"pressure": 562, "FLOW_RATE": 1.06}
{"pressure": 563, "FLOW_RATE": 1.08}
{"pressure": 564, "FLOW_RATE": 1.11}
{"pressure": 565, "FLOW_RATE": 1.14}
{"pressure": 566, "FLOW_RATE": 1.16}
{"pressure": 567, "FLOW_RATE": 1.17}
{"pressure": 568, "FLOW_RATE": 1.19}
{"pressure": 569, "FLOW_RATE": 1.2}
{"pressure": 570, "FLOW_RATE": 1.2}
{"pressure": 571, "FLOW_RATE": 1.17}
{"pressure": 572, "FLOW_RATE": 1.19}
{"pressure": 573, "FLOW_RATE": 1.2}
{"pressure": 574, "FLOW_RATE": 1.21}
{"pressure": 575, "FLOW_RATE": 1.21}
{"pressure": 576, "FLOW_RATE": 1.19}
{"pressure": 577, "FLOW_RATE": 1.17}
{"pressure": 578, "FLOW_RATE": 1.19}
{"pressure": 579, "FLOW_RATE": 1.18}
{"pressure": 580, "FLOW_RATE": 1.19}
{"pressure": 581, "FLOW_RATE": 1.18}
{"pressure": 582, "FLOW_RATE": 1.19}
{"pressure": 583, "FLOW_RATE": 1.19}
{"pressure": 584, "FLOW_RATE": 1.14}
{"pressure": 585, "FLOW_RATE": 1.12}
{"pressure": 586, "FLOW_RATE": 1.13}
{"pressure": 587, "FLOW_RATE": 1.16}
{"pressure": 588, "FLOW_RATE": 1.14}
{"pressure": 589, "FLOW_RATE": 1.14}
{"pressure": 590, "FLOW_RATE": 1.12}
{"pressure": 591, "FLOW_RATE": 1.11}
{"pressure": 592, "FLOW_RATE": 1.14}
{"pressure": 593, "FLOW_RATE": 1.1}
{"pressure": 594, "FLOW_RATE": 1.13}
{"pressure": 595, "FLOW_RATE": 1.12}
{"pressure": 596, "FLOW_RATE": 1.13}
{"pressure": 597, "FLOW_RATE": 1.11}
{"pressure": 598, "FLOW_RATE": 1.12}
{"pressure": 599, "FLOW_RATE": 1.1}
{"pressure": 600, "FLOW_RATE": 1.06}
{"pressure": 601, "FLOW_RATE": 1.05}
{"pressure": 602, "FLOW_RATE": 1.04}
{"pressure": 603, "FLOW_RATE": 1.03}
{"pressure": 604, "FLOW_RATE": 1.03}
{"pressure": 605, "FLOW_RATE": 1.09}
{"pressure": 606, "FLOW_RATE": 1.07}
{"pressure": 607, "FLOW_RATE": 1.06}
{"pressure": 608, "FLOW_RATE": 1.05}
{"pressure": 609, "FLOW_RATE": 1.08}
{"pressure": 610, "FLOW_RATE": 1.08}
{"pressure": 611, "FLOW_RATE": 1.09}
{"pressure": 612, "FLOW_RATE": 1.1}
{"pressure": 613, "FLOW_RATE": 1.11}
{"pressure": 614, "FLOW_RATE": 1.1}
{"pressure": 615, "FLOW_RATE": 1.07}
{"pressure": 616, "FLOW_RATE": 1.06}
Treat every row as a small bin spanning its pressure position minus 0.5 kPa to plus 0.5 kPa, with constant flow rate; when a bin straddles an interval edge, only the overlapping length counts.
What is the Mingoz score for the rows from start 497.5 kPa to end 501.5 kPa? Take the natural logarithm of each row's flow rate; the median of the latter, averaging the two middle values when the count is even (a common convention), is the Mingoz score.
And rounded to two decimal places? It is -0.20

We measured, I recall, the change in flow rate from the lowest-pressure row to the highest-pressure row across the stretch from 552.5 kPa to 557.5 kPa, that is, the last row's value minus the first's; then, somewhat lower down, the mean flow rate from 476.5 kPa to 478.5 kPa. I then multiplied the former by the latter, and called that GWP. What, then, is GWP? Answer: -0.034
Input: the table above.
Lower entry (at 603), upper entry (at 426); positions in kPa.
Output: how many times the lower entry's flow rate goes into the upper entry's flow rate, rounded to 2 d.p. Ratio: 0.78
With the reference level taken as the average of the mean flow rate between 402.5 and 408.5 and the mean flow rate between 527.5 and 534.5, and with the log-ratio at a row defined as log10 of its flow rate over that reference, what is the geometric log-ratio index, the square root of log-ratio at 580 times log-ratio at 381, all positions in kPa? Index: 0.016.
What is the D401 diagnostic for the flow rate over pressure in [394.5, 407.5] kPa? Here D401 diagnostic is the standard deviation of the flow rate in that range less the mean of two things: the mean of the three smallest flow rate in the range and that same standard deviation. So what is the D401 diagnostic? -0.49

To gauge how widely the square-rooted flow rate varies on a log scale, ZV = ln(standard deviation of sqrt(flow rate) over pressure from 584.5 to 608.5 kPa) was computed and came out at -4.0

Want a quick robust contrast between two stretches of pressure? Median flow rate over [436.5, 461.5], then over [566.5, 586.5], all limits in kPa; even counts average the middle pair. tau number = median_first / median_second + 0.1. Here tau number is 1.03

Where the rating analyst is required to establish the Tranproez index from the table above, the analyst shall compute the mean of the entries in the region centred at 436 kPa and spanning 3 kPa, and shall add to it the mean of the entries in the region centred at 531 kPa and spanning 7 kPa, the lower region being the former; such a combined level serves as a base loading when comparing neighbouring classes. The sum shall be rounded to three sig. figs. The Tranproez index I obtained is 2.15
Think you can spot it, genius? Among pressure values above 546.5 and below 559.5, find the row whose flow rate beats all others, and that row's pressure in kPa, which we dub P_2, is 547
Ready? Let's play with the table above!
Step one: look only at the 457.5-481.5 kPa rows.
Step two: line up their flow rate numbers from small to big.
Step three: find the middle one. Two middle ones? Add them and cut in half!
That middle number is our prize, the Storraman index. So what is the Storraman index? 1.14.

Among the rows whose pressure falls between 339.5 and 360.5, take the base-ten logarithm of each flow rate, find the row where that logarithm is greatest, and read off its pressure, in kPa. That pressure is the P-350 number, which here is 340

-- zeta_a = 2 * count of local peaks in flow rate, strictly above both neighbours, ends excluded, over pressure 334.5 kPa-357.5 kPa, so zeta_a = 10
